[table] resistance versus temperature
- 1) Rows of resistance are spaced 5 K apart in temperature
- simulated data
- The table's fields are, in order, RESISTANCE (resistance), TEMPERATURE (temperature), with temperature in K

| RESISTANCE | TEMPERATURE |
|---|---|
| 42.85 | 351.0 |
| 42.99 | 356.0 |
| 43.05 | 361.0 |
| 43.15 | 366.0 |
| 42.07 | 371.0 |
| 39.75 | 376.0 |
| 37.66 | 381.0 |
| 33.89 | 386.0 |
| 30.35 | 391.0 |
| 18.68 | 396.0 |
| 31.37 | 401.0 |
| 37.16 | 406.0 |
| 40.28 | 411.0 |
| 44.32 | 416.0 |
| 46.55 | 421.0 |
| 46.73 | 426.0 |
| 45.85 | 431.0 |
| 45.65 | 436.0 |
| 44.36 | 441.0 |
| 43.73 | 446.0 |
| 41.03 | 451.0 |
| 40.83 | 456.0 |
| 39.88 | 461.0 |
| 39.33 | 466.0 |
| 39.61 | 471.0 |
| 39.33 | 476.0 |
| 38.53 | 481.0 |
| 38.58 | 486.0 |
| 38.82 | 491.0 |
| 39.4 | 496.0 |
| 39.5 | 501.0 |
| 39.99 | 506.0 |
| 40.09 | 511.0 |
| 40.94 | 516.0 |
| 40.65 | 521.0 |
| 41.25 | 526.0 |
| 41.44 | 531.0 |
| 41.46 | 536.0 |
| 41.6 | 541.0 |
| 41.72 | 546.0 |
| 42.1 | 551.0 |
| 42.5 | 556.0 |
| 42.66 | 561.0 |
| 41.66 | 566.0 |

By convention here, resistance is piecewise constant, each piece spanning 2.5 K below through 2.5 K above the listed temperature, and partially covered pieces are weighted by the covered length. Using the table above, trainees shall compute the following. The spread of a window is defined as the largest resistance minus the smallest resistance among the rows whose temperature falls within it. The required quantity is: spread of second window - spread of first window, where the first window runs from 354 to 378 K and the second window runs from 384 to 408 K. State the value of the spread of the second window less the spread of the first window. 15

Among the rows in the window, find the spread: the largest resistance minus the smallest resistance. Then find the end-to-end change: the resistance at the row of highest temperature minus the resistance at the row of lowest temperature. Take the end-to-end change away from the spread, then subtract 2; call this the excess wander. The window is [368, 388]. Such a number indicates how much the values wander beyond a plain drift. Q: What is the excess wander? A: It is 14.4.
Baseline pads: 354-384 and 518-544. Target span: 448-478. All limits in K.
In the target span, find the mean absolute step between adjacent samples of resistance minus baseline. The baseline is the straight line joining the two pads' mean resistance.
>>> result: 0.45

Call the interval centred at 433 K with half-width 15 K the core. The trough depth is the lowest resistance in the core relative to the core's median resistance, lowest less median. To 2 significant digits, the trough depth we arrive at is -2.0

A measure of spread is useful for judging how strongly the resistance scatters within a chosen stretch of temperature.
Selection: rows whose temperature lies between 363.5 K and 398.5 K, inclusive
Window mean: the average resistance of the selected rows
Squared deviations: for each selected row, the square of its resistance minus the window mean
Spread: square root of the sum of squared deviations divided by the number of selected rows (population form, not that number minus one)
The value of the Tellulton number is 7.9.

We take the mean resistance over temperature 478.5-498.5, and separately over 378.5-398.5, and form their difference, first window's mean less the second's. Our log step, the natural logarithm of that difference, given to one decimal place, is 2.2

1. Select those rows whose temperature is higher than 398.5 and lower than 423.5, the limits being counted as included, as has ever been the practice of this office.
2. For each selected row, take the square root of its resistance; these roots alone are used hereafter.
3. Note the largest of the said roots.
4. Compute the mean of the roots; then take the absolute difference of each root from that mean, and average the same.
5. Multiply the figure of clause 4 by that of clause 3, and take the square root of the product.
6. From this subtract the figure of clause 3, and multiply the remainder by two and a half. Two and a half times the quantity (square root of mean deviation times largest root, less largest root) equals -13.1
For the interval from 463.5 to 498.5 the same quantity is -14.6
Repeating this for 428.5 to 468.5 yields -14.2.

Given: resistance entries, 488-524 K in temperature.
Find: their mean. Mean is 39.9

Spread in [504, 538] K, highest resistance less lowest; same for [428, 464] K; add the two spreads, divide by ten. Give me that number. 0.74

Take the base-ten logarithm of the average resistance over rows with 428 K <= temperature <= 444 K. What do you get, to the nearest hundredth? 1.66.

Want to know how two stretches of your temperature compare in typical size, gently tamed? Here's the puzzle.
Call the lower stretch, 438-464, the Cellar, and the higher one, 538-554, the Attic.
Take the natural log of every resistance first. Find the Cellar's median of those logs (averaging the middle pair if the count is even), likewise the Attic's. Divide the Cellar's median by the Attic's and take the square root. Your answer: 1.00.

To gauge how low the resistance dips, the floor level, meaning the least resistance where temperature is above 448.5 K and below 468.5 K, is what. 39.33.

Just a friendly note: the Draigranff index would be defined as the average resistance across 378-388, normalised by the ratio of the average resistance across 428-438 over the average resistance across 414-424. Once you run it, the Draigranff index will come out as 36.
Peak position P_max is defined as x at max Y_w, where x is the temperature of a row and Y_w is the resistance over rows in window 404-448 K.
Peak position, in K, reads 426.0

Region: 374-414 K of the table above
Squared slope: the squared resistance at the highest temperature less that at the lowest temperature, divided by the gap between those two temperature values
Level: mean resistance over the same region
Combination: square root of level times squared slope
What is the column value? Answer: 6.4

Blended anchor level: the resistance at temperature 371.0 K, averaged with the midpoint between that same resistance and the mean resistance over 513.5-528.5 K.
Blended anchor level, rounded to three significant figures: 41.8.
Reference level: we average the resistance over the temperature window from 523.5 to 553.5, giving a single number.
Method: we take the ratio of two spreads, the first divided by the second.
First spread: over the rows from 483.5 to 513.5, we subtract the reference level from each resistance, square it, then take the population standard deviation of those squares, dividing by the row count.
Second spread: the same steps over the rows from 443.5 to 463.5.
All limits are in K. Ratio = 1.4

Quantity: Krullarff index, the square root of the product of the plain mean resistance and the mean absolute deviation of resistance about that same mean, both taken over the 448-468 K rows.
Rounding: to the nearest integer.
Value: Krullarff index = 5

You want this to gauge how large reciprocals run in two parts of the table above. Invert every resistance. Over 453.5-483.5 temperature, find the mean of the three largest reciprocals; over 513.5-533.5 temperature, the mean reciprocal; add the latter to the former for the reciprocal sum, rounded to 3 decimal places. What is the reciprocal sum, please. 0.050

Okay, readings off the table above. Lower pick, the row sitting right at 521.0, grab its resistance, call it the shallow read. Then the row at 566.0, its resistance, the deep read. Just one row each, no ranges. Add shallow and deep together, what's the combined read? 82.3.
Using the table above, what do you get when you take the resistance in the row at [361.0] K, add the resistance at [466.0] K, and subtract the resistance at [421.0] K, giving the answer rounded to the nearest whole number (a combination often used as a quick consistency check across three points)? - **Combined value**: 36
